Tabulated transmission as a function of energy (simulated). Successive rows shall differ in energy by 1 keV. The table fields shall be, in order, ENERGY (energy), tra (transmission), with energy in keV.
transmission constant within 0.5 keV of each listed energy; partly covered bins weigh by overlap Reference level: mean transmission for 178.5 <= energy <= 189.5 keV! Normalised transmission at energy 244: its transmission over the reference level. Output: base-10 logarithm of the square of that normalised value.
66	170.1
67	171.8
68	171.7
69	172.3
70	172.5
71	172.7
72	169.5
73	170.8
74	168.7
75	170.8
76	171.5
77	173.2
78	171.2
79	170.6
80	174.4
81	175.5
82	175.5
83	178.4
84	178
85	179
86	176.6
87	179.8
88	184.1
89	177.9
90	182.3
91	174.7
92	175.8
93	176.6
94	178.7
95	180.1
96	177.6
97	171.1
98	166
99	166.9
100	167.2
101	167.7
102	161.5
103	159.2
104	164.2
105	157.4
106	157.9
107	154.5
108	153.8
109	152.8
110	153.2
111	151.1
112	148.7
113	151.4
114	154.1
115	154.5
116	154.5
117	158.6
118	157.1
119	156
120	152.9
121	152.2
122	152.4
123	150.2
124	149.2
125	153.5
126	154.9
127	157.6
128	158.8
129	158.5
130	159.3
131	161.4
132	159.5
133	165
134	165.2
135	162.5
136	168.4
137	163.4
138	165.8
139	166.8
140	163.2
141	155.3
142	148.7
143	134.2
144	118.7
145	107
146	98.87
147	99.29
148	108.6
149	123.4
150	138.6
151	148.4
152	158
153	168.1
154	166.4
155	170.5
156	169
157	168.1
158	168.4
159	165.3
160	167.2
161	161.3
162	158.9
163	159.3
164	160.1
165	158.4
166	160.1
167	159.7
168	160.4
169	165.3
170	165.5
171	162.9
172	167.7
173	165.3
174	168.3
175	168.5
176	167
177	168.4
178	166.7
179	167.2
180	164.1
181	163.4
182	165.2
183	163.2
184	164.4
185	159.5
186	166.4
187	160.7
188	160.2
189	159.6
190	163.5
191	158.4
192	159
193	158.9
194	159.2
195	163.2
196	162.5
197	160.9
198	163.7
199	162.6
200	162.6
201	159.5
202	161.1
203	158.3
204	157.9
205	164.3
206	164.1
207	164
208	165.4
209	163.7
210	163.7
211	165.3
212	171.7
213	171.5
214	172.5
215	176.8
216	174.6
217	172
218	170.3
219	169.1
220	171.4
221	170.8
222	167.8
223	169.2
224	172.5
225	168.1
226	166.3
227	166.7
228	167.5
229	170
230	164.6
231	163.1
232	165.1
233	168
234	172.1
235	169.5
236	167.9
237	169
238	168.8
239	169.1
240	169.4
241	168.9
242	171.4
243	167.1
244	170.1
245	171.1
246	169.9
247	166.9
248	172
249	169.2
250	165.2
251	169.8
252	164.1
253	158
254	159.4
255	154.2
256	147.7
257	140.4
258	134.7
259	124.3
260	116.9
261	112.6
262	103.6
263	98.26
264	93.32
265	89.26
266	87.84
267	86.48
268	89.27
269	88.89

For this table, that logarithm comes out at 0.037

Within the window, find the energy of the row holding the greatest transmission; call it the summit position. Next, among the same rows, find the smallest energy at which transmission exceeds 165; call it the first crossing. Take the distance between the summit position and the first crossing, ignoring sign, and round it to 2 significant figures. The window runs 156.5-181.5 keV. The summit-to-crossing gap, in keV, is 18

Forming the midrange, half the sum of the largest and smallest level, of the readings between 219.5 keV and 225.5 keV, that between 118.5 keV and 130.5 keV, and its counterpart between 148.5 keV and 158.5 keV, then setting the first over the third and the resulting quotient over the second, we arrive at 0.0075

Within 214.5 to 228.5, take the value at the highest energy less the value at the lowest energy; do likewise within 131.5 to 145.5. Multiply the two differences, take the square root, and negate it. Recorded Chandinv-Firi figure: -22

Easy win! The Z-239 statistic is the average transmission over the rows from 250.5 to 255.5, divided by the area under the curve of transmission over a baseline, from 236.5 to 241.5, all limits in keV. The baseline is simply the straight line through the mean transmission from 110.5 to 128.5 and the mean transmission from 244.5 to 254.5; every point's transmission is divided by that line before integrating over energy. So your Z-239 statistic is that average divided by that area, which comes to 31.6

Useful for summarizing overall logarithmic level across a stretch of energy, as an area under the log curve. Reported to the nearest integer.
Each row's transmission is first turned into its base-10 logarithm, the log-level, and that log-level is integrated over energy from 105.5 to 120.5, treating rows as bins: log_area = 33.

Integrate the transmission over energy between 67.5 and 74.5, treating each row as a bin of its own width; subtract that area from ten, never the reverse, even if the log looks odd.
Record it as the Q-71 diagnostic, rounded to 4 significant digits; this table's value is -1188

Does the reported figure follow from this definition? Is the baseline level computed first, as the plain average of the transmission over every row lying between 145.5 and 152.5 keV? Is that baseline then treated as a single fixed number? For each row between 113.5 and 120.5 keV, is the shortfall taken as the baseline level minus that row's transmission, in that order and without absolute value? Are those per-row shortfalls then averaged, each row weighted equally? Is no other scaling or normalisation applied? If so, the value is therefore -30.4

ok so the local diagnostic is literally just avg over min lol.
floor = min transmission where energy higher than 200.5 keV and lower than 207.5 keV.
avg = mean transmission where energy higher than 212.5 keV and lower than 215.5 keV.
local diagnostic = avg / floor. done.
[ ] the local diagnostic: 1.10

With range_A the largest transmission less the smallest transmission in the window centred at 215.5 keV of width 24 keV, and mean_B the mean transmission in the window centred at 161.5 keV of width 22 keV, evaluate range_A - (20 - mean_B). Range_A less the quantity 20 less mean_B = 162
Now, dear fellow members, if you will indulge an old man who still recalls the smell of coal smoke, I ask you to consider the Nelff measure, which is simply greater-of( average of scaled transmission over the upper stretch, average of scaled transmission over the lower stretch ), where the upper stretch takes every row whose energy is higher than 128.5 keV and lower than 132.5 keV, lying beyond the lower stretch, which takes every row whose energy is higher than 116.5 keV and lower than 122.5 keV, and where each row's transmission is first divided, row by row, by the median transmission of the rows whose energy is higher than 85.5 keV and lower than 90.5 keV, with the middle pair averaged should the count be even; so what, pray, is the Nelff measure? 0.888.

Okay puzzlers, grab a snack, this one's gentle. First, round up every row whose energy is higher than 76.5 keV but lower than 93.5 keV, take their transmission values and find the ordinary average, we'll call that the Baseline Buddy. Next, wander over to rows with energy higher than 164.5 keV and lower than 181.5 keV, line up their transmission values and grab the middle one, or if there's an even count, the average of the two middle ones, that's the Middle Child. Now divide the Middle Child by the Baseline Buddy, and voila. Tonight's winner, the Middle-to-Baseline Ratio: 0.94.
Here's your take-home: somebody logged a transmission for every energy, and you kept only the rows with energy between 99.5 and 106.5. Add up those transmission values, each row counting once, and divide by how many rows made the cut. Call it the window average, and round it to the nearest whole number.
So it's 162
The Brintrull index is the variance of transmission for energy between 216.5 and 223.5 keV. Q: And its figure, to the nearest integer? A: 2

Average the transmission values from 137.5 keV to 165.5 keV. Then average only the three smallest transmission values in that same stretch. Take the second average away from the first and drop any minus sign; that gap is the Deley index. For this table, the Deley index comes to 47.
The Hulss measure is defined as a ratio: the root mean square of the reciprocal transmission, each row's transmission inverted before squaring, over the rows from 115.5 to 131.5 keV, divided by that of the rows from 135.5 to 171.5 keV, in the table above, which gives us 0.94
